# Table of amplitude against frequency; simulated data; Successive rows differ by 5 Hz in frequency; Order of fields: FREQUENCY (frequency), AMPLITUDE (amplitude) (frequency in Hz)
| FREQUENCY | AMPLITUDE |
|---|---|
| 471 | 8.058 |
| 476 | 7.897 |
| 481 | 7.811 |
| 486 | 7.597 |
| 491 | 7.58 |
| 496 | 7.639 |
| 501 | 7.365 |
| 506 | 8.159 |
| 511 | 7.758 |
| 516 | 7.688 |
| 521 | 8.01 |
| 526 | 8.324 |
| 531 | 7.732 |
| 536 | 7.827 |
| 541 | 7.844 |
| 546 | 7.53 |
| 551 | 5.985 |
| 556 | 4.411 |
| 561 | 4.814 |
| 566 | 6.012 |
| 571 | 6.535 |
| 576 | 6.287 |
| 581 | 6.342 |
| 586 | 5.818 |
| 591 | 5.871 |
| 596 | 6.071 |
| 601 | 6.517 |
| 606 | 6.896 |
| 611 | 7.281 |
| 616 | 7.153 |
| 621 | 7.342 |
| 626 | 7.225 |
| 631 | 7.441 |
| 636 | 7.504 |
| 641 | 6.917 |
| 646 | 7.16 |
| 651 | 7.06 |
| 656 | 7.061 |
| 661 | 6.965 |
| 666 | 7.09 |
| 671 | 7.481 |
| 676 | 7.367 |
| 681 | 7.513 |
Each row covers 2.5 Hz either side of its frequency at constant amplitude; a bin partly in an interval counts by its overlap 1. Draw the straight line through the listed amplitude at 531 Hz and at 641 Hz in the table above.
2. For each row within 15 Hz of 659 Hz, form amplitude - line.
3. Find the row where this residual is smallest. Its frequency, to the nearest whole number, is 661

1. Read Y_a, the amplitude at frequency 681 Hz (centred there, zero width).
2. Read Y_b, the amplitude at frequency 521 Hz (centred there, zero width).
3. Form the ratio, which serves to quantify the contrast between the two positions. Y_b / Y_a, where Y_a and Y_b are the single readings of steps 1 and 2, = 1.07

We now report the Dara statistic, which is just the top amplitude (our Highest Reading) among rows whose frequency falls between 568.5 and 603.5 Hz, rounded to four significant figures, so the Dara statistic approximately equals 6.535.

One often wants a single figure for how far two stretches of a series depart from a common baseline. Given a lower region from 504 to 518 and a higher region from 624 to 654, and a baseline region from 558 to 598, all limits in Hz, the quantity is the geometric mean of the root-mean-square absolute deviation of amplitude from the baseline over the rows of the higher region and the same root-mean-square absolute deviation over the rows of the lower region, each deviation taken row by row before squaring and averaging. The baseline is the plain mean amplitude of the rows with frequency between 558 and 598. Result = 1.6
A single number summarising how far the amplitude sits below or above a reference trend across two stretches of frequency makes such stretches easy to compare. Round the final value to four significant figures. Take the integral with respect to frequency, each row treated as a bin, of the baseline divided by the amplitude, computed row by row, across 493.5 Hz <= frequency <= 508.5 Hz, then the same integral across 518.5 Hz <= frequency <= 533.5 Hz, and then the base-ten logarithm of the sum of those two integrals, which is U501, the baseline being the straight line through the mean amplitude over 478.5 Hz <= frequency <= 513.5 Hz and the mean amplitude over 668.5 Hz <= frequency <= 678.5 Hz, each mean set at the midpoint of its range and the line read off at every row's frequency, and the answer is 1.467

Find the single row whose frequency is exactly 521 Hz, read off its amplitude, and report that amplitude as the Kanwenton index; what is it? 8.01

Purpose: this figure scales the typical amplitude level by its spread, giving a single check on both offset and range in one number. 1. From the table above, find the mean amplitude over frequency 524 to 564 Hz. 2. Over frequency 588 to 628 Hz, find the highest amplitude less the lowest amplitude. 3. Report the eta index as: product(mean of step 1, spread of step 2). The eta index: 10.0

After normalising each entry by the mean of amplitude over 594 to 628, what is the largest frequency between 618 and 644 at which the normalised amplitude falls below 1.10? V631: 641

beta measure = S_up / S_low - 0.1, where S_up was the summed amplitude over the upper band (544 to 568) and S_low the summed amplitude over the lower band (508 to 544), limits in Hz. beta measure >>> 0.42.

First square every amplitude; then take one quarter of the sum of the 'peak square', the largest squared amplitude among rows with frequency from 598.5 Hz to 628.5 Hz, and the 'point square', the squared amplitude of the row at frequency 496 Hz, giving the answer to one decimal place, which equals 28.1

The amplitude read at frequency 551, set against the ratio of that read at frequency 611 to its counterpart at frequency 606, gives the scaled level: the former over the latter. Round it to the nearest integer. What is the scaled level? 6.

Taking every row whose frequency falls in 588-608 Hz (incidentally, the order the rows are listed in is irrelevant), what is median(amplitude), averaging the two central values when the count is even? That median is 6.3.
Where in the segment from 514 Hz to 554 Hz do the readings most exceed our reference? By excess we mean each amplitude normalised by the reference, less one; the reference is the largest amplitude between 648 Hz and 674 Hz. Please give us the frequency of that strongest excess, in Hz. 526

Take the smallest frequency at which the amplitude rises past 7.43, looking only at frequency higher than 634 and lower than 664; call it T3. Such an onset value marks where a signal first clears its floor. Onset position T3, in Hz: 636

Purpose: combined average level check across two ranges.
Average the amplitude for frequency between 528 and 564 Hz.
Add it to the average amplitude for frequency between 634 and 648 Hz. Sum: 13.79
